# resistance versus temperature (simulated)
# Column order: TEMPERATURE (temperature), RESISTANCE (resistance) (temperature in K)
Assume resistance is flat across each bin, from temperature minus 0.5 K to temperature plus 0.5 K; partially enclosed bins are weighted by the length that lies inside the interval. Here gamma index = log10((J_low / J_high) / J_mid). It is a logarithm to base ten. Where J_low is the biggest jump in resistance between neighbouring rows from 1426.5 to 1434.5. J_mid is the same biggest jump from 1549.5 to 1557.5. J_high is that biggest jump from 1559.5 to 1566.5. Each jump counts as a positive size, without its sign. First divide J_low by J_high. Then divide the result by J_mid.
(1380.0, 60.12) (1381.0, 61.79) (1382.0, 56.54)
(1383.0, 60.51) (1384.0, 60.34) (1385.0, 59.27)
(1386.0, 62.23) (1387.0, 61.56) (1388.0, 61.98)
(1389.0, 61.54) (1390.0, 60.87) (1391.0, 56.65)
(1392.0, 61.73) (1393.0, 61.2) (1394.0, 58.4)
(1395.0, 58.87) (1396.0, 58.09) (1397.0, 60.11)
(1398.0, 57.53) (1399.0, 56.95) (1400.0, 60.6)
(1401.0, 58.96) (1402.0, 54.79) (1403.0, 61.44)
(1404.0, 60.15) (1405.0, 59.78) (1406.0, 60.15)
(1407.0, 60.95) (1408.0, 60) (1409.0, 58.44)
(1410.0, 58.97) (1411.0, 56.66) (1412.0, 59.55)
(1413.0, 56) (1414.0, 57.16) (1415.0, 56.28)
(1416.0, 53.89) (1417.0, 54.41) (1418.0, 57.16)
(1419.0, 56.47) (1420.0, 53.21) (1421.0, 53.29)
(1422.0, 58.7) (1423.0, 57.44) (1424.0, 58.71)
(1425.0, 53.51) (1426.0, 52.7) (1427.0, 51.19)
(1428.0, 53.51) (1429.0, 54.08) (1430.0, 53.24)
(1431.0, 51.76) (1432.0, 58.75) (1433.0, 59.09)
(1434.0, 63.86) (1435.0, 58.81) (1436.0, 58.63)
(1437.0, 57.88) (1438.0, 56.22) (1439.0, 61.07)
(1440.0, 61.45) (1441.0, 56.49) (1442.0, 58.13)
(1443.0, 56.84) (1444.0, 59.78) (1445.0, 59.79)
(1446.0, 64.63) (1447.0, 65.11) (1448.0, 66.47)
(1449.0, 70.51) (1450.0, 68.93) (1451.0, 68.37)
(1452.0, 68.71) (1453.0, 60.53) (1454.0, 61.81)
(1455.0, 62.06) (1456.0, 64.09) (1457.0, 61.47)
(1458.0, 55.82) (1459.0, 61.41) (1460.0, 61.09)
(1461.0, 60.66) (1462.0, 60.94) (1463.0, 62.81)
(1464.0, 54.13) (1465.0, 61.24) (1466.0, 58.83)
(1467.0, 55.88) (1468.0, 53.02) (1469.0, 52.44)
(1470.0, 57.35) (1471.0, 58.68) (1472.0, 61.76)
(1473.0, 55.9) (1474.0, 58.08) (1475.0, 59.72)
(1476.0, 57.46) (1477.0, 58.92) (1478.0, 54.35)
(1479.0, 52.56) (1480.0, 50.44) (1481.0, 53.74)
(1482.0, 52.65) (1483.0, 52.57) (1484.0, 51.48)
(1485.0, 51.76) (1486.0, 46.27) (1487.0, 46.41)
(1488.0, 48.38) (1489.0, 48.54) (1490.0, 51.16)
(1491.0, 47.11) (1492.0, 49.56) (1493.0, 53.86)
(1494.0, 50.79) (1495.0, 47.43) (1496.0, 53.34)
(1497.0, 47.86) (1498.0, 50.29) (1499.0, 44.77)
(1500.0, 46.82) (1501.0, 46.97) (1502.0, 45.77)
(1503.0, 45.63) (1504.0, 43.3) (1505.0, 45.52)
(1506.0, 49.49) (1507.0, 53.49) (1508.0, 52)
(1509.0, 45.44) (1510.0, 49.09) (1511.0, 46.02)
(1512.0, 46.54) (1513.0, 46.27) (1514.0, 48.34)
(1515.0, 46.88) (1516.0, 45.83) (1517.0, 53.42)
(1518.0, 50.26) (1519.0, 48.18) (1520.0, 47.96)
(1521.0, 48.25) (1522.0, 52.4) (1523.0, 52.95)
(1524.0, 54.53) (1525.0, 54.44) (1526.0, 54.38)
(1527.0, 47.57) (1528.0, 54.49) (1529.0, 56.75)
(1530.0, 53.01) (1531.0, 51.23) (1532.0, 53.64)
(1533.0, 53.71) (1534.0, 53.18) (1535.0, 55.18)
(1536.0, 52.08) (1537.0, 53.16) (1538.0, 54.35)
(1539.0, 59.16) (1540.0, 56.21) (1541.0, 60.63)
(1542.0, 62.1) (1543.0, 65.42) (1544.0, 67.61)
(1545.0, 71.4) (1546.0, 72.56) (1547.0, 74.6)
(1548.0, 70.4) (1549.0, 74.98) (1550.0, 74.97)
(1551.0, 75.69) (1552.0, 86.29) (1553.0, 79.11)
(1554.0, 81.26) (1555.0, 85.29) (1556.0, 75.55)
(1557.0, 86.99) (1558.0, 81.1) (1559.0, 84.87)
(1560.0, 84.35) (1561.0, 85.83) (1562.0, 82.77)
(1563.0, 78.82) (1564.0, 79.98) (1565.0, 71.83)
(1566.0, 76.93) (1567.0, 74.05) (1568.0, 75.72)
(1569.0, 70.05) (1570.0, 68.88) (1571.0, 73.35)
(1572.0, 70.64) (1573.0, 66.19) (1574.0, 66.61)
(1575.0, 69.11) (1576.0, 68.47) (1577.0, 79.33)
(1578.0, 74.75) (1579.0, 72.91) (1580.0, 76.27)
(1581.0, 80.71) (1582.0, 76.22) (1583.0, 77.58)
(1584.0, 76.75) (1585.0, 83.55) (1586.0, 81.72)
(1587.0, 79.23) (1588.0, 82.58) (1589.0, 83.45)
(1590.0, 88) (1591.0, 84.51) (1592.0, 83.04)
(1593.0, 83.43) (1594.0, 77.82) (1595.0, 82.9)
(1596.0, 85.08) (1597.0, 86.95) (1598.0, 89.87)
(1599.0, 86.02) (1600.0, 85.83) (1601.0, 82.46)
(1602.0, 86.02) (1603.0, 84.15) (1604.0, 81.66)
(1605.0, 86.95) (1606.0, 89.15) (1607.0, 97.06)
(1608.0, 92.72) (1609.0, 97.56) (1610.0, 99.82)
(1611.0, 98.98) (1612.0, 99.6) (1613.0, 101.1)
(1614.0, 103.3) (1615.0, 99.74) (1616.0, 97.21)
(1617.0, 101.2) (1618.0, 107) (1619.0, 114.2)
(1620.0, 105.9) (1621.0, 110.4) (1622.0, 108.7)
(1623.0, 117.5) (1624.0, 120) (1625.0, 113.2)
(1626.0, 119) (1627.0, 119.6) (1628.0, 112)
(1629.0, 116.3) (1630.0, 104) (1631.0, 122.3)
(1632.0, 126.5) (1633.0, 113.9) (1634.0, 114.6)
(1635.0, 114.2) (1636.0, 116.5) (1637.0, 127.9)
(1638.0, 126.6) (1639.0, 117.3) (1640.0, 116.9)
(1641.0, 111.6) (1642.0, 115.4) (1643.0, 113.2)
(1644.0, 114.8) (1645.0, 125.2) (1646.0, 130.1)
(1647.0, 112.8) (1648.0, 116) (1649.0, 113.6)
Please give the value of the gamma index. -1.13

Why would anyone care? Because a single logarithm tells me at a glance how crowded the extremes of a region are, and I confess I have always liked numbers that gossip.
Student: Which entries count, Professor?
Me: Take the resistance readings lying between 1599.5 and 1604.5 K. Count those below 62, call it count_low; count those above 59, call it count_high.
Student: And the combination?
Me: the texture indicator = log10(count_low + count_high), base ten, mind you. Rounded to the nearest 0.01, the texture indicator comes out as 0.70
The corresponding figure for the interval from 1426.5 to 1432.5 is 0.78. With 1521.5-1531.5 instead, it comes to 1.00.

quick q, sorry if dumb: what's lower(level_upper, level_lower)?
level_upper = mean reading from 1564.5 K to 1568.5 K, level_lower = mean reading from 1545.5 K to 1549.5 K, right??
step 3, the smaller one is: 73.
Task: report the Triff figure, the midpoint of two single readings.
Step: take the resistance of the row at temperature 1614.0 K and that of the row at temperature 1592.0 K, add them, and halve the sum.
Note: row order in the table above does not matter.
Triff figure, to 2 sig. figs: 93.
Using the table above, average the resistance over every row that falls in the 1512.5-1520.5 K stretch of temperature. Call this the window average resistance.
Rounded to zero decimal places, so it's 48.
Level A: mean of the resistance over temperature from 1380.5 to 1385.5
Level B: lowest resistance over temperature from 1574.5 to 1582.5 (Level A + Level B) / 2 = 64.1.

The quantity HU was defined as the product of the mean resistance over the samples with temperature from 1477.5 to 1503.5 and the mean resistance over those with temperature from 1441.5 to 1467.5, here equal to 3074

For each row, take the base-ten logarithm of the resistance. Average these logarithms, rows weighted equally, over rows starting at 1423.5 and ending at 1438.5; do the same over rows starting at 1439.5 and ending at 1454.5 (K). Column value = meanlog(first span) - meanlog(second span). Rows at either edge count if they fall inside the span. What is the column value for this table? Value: -0.05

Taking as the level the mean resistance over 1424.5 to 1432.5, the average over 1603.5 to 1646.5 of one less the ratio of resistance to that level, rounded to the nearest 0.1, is -1.0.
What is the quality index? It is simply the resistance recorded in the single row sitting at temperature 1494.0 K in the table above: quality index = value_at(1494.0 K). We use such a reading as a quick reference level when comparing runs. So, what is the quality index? 50.79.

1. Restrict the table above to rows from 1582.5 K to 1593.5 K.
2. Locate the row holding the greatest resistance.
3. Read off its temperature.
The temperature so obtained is 1590.0 K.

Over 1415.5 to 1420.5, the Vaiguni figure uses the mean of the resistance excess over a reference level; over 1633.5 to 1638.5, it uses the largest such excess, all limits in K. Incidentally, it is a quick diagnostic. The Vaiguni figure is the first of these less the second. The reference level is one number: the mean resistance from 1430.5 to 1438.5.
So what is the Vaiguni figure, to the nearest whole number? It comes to -73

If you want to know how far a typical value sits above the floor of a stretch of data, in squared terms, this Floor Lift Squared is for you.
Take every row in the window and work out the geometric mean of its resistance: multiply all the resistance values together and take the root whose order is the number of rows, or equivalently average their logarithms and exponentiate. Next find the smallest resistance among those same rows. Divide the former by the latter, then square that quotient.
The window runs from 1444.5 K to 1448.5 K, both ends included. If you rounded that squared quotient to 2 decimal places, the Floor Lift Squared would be 1.14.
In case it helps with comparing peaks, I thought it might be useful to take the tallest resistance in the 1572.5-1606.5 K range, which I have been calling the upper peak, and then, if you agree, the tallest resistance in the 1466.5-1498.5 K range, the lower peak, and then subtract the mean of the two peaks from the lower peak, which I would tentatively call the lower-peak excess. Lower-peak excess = -14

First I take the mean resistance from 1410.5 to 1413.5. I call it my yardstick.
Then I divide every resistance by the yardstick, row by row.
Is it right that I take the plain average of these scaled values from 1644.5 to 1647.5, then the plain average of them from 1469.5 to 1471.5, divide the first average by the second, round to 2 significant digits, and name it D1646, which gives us 2.1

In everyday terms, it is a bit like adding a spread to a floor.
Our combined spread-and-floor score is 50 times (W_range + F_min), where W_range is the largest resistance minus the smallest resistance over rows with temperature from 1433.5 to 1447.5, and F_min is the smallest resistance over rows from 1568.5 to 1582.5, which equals 3754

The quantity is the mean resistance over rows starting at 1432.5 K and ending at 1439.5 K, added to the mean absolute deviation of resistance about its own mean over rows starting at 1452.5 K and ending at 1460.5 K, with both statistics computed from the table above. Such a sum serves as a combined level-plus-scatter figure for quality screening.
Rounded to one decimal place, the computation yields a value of 60.8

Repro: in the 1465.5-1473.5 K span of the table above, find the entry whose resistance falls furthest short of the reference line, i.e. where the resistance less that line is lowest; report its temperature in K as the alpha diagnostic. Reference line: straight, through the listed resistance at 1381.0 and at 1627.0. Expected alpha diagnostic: 1469.0 K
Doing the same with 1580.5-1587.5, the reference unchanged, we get 1582.0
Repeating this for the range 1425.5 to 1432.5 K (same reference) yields 1431.0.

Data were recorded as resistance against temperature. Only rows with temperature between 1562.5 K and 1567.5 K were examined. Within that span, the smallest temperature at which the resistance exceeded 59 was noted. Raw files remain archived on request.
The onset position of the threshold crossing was 1563.0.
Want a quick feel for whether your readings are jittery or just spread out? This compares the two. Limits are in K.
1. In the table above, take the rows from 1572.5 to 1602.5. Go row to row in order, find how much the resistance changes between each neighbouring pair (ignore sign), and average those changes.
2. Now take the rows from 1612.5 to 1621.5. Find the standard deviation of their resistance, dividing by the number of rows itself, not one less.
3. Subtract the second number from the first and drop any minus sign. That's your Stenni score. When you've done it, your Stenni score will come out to 2.1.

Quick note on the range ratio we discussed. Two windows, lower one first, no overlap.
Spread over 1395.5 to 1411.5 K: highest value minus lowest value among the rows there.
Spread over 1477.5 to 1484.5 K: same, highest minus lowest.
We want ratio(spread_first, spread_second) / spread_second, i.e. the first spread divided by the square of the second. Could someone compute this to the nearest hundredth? 0.43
